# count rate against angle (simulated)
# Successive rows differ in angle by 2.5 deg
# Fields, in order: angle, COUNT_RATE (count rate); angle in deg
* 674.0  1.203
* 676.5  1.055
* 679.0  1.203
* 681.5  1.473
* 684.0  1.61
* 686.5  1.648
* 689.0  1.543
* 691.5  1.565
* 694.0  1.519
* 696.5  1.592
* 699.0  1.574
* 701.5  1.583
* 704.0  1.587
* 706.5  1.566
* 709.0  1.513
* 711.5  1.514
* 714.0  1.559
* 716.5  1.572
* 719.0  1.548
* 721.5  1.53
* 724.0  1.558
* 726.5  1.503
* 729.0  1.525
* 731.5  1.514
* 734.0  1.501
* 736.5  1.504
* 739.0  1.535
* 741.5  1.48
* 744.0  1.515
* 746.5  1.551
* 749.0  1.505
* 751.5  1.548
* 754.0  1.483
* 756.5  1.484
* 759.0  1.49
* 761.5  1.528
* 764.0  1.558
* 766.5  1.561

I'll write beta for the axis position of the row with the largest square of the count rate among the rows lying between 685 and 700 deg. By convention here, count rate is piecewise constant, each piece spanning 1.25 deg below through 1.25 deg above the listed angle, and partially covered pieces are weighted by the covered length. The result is 686.5 deg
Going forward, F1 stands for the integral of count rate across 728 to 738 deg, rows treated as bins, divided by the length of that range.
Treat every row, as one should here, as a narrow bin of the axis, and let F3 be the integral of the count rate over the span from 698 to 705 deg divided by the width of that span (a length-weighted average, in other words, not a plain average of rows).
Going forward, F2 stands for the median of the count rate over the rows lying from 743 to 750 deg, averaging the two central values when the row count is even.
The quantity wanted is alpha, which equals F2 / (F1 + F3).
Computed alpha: 0.490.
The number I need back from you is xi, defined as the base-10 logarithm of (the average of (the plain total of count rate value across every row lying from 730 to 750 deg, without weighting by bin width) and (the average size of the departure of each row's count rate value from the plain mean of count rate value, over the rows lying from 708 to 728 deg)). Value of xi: 0.783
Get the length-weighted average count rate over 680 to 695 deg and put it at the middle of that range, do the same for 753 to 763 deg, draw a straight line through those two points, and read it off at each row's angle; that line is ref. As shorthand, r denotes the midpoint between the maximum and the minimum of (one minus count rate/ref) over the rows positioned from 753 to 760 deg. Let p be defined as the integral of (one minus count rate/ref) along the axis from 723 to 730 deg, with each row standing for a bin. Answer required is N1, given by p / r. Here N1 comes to -2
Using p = -0.02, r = 0.009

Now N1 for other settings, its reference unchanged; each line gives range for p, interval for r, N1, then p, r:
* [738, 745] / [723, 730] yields -3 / 0.01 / -0.004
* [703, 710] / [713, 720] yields 4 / -0.07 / -0.019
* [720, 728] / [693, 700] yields 6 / -0.03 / -0.005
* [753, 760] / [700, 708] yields -3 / 0.06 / -0.024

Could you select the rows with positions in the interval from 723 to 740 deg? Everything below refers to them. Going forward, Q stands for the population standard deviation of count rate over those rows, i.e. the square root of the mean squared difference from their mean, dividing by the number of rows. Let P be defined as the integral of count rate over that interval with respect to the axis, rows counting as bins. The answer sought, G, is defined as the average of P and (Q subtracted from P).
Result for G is 25.8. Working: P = 25.8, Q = 0.019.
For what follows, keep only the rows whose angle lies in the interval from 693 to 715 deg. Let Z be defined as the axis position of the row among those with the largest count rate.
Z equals 696.5 deg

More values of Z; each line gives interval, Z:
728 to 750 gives 746.5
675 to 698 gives 686.5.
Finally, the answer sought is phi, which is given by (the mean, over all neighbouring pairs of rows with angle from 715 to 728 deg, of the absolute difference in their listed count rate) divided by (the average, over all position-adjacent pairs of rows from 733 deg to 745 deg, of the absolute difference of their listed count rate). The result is 1.0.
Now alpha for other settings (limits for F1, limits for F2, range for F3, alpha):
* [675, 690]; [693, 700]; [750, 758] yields 0.539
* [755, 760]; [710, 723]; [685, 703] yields 0.506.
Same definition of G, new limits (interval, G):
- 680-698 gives 28.0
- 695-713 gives 28.1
